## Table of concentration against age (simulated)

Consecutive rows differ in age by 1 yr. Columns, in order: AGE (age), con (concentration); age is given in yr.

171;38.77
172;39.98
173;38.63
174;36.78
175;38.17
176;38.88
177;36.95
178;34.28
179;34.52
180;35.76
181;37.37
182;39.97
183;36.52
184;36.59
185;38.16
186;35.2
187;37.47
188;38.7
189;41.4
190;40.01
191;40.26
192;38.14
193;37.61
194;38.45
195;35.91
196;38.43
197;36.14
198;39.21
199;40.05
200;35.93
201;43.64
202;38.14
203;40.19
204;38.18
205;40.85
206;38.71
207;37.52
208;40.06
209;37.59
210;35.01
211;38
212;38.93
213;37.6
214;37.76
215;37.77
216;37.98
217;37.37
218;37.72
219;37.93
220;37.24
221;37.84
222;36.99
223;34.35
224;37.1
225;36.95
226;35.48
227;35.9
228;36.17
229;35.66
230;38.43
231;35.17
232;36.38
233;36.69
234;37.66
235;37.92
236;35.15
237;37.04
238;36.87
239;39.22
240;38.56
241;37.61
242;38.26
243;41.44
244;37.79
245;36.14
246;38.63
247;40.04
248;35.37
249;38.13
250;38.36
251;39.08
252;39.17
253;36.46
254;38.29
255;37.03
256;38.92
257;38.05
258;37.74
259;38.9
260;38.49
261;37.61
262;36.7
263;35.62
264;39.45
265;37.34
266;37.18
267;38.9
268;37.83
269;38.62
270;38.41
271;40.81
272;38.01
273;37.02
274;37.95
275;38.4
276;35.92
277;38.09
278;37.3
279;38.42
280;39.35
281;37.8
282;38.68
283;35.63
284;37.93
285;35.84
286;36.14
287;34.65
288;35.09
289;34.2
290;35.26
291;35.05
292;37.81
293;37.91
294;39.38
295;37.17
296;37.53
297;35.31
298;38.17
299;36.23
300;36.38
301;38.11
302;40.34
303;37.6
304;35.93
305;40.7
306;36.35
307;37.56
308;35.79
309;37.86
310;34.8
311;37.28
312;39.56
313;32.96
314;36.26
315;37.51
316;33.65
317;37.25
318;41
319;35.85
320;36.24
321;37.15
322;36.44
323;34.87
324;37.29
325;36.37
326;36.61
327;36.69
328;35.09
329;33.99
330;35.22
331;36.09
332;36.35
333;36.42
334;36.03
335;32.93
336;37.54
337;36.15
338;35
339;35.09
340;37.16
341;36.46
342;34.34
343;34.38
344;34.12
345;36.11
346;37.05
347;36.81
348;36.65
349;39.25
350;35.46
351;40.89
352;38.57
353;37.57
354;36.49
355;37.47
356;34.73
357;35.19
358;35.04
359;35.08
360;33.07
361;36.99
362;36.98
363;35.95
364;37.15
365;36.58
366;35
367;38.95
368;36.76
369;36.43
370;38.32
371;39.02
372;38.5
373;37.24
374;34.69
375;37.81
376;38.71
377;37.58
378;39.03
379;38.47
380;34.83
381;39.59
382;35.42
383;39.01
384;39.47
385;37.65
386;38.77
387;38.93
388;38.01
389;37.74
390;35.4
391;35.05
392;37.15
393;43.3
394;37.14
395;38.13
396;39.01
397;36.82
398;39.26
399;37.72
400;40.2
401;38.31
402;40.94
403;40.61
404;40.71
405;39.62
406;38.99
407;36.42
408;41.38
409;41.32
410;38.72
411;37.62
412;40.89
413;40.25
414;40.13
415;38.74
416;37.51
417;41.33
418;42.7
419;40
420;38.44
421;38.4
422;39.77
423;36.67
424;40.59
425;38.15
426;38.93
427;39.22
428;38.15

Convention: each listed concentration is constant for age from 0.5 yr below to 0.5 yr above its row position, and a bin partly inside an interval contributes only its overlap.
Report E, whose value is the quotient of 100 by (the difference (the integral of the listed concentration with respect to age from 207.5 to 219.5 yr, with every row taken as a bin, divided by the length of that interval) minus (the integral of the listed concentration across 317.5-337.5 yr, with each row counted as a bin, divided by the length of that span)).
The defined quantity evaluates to 63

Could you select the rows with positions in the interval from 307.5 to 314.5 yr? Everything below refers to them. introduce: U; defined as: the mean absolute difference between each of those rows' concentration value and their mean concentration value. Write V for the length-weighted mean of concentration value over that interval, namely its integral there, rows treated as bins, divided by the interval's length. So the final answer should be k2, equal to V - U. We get 34.8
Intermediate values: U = 1.61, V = 36.4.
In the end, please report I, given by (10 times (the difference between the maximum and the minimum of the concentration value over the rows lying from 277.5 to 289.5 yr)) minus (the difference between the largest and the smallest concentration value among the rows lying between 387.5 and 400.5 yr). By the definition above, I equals 43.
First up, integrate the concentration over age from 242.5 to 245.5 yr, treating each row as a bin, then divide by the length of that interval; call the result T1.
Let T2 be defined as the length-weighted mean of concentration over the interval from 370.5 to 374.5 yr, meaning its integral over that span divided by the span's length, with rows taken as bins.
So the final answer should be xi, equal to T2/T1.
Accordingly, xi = 0.97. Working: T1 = 38.5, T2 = 37.4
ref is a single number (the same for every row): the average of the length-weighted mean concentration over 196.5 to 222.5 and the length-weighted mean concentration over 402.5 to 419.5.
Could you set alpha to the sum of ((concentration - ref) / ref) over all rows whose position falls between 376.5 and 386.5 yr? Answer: -0.27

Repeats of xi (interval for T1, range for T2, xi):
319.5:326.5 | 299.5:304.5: 1.03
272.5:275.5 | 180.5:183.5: 1.00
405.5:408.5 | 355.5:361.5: 0.90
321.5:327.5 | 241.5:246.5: 1.06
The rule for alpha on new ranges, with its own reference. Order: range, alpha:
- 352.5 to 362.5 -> -0.81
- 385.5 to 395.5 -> -0.27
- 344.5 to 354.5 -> -0.40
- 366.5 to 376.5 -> -0.36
